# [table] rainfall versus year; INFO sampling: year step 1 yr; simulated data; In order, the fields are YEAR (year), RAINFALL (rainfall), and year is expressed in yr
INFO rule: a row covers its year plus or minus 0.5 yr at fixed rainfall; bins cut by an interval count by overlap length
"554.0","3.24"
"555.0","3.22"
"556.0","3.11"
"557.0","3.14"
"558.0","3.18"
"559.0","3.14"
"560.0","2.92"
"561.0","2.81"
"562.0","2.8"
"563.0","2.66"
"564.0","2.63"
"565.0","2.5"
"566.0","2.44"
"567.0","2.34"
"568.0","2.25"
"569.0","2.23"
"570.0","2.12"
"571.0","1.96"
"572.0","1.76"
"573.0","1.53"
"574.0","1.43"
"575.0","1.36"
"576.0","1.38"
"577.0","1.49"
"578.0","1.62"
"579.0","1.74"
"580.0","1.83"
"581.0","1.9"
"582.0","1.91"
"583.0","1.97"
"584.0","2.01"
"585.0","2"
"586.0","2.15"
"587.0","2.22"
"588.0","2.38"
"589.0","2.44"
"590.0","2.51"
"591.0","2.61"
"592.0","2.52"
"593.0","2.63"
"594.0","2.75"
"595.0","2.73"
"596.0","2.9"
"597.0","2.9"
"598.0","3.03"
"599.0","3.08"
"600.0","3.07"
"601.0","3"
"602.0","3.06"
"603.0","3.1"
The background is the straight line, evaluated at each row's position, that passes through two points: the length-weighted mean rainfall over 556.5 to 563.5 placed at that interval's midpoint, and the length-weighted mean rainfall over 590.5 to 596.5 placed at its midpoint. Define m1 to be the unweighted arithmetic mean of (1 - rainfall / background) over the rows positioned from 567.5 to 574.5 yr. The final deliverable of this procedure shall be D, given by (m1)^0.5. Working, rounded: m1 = 0.3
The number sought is 0.58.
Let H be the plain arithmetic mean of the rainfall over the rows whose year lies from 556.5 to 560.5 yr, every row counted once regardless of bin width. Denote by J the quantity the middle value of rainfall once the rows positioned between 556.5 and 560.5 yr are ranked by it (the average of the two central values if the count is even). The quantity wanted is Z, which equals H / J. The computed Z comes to 0.99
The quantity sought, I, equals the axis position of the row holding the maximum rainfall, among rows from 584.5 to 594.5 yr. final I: 594.0 yr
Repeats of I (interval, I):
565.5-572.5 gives 566.0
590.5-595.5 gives 594.0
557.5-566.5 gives 558.0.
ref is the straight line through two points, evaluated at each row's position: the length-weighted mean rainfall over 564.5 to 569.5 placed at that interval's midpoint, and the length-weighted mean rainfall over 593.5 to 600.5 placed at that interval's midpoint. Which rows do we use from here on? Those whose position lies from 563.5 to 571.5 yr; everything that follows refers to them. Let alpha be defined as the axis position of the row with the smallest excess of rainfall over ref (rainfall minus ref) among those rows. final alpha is 571.0 yr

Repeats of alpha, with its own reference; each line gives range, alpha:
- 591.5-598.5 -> 592.0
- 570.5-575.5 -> 575.0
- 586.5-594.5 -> 587.0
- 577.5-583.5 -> 578.0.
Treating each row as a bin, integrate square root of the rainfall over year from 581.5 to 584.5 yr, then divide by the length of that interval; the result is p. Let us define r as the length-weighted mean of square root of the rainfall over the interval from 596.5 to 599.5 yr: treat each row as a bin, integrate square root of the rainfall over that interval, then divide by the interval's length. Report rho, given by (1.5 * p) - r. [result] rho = 0.37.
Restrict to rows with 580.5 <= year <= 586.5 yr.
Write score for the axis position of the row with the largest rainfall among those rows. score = 586.0 yr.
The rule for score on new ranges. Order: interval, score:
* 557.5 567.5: 558.0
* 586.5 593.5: 593.0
